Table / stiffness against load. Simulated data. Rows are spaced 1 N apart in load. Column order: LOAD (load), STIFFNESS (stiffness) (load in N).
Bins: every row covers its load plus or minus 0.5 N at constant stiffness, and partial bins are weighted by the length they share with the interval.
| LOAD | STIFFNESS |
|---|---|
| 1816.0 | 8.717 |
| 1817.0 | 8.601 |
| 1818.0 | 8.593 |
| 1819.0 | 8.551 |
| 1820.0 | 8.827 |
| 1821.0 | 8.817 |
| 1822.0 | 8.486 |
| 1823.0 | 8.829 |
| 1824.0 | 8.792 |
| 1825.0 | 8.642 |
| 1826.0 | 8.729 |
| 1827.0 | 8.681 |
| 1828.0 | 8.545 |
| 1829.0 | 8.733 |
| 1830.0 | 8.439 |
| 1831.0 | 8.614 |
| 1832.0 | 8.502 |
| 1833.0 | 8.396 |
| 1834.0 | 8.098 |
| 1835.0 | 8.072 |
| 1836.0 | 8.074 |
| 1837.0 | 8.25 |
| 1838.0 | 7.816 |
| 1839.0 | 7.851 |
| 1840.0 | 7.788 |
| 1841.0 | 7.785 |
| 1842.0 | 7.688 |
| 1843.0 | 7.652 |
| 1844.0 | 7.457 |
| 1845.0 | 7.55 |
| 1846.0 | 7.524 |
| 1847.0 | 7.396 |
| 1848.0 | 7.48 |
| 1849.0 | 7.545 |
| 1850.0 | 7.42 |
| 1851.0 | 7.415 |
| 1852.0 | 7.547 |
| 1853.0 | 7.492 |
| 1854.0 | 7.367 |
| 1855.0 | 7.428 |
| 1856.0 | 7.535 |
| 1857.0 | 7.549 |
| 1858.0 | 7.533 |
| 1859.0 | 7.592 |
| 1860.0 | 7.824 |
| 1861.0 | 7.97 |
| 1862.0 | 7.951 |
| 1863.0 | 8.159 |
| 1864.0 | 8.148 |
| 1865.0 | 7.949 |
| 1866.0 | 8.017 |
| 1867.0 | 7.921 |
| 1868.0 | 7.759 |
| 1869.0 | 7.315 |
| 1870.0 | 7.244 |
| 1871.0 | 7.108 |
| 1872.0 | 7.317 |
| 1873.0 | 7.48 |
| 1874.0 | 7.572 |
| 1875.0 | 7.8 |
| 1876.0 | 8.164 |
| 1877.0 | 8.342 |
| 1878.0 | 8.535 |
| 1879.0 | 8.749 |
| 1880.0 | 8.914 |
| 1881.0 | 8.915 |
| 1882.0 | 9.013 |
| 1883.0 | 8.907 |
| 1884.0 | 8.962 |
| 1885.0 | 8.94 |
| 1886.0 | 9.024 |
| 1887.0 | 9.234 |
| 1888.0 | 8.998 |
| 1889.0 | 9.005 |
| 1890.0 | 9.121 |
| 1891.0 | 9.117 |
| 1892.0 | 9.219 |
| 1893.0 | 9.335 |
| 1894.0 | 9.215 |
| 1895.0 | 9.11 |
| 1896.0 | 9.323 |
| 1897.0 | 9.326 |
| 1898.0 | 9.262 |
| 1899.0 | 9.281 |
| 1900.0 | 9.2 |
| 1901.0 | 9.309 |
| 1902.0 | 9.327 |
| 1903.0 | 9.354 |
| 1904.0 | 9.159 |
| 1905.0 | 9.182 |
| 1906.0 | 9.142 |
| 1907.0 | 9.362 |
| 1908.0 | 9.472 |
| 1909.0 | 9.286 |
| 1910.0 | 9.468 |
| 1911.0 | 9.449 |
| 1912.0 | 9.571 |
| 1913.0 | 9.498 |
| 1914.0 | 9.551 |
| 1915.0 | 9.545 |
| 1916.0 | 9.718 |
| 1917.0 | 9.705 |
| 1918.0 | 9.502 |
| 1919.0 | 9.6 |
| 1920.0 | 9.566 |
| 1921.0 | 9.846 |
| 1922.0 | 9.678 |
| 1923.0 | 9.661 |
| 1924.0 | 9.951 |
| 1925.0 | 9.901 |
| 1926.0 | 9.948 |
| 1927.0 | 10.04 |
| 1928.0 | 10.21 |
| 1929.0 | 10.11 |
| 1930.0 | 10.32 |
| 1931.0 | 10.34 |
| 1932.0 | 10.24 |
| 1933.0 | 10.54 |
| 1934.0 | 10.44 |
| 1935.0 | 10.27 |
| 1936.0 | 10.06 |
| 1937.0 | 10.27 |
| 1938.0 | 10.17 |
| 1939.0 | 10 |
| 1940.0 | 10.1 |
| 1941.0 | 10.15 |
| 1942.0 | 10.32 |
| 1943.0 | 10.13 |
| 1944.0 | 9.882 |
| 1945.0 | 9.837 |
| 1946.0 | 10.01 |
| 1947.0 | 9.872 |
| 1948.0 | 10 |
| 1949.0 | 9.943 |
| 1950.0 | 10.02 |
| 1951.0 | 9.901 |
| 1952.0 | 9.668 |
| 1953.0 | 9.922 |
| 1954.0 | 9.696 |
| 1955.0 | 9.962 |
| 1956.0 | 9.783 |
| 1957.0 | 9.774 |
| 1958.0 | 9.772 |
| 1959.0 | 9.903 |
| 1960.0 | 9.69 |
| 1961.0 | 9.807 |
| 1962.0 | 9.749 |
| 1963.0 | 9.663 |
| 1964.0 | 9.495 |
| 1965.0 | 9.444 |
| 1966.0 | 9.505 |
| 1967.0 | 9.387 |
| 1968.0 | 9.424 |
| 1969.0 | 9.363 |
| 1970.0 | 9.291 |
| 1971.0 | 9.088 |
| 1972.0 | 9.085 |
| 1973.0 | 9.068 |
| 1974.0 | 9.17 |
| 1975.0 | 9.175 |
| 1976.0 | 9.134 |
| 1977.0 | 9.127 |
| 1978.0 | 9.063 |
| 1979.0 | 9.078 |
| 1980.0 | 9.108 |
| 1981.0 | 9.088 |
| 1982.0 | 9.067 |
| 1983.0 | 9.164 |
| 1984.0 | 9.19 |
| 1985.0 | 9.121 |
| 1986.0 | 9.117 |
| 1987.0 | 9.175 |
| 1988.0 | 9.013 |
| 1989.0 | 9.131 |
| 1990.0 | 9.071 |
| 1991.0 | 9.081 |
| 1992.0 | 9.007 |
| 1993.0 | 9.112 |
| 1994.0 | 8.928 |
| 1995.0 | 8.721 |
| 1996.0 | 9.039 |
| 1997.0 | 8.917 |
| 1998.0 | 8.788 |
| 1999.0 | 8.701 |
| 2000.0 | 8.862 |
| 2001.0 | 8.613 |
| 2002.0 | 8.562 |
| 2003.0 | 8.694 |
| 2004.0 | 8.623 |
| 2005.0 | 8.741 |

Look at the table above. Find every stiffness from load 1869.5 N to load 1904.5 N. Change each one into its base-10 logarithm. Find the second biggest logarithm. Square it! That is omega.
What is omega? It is 0.94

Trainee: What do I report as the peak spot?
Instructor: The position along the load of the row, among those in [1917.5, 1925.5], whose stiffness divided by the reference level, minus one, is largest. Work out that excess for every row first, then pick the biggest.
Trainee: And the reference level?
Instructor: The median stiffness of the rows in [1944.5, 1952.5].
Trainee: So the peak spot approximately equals 1924.0 N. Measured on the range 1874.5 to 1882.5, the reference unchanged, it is 1882.0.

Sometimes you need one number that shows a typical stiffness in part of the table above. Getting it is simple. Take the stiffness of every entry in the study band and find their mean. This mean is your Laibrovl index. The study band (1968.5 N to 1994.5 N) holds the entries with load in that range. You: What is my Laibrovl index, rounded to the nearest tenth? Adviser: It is 9.1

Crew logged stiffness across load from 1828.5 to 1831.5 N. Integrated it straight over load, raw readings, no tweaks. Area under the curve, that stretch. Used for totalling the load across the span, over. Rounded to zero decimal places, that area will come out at 26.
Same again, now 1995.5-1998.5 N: 27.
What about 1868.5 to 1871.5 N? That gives 22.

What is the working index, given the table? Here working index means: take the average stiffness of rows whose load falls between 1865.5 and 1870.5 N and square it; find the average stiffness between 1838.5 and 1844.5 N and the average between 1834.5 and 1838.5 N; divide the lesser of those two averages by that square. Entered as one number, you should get 0.13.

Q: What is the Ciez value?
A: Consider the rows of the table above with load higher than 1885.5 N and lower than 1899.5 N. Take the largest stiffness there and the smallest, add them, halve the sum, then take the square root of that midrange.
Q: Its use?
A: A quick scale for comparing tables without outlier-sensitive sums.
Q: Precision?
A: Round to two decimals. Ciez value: 3.03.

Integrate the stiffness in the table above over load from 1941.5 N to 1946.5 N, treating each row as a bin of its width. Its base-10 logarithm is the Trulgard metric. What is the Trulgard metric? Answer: 1.70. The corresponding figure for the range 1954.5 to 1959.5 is 1.69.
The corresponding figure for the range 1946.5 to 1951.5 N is 1.70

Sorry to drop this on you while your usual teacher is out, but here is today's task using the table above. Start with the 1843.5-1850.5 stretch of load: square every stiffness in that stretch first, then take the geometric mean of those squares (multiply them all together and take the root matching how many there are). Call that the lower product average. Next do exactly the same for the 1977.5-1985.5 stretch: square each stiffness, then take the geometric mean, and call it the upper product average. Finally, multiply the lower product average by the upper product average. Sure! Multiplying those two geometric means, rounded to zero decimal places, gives 4645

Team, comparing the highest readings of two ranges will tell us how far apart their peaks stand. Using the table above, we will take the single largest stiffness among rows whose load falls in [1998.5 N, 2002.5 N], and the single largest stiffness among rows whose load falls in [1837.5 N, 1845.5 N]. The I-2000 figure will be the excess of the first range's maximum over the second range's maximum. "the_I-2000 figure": 1.01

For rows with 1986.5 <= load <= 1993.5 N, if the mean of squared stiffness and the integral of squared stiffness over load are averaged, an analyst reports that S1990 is 330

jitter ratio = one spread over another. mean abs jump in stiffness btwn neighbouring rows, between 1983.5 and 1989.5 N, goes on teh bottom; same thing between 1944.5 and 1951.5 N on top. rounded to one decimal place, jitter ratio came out 1.4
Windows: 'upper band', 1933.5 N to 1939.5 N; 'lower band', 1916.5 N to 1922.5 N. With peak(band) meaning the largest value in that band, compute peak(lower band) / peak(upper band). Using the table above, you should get 0.94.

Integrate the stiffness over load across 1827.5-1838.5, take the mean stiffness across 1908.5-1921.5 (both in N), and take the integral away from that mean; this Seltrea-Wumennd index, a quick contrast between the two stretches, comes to -82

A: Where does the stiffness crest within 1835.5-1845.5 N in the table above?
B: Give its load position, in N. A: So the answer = 1837.0 N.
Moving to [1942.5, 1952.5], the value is 1943.0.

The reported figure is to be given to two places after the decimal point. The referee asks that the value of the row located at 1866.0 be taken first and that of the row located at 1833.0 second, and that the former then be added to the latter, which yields 16.41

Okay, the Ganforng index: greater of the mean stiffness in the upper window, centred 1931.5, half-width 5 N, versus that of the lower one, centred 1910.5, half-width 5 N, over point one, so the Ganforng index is 103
